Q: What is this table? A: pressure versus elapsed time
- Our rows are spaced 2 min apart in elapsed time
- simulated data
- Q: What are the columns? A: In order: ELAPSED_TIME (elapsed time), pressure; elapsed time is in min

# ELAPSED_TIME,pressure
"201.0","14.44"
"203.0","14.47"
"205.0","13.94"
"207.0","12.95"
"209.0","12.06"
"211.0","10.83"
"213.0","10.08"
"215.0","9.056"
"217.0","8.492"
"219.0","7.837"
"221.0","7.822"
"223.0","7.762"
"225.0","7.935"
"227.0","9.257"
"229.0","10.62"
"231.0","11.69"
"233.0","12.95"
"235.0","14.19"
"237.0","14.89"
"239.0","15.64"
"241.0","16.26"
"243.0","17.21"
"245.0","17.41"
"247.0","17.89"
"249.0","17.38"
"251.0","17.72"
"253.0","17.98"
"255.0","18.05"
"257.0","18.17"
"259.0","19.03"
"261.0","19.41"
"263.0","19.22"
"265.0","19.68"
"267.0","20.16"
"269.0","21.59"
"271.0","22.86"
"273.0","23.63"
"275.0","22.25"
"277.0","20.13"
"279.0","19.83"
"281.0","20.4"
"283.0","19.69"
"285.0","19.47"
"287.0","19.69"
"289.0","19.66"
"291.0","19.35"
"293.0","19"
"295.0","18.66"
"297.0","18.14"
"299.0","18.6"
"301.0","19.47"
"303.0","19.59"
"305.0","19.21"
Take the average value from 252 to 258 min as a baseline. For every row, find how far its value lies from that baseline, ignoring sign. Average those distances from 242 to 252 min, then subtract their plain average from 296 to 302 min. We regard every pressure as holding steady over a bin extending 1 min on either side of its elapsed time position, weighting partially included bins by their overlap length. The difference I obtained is -0.1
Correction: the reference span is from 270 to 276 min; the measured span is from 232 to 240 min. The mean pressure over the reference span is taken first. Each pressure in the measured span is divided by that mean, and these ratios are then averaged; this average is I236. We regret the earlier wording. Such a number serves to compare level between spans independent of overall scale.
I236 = 0.6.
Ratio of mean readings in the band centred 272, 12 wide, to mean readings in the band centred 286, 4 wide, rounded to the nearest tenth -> 1.1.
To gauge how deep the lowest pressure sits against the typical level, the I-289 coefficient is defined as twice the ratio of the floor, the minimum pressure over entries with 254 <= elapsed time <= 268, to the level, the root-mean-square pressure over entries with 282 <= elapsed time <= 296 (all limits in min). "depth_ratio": 1.9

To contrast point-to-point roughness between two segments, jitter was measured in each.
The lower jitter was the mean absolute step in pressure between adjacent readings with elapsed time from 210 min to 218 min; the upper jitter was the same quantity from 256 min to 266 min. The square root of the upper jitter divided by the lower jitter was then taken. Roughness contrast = 0.78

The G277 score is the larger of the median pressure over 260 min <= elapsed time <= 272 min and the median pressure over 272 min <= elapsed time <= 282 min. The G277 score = 20.4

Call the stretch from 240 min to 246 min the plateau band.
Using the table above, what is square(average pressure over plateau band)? 288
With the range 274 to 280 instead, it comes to 430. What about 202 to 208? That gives 190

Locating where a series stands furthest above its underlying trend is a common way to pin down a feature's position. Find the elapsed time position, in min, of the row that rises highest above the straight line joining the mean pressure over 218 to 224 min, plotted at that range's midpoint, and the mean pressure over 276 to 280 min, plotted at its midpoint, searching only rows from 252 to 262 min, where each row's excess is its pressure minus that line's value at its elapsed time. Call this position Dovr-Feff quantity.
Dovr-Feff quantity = 253.0 min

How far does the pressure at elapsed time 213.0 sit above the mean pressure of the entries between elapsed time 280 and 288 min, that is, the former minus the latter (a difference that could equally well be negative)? -10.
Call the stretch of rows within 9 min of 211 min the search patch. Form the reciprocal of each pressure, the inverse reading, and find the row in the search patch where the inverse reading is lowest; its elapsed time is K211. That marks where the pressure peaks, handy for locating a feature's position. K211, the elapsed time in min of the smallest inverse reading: 203.0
